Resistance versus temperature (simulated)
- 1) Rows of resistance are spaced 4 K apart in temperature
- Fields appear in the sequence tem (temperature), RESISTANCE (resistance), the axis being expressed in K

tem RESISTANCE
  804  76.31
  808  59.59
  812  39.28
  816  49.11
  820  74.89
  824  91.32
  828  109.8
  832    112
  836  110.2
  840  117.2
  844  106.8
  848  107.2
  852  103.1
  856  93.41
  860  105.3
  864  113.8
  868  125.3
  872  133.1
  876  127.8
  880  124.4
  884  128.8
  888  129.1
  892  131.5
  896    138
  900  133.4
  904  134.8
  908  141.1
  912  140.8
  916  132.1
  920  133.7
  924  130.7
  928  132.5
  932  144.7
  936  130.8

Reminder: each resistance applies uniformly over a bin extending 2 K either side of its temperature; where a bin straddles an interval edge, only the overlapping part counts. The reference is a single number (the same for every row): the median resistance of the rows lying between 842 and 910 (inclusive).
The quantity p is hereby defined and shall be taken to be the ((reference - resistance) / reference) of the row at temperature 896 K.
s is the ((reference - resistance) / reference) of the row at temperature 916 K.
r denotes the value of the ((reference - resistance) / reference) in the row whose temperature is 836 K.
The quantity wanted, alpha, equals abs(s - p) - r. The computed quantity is -0.1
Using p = -0.080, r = 0.1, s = -0.03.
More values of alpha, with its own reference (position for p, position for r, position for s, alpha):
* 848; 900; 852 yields 0.1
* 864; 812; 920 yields -0.5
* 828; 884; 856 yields 0.1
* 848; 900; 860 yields 0.1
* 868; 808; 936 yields -0.5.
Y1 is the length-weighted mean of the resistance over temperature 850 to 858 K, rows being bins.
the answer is 98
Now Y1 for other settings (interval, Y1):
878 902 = 131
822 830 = 101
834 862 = 106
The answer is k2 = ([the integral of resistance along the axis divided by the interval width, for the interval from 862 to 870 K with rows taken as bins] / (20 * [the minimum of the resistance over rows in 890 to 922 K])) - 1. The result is -0.955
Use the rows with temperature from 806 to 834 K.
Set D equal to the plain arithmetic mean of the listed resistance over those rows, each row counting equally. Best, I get 77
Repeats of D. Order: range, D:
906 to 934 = 137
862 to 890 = 126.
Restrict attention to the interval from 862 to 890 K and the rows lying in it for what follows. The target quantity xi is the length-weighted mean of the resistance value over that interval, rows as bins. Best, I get 126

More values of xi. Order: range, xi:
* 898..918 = 136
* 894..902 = 136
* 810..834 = 79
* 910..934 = 136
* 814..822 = 62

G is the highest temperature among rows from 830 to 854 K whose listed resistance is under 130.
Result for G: 852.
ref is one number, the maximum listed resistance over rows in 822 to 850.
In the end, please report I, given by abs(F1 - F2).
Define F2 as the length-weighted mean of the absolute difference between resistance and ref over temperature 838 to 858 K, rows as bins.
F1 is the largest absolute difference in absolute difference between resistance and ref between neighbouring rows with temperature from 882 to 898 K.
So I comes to 5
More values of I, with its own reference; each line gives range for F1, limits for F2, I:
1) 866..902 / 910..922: 11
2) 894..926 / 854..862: 9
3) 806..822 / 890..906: 9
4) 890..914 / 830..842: 2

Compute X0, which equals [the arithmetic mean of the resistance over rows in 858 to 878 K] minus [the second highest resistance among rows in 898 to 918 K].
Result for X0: -20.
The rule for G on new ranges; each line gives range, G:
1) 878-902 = 888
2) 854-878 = 876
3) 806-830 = 828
